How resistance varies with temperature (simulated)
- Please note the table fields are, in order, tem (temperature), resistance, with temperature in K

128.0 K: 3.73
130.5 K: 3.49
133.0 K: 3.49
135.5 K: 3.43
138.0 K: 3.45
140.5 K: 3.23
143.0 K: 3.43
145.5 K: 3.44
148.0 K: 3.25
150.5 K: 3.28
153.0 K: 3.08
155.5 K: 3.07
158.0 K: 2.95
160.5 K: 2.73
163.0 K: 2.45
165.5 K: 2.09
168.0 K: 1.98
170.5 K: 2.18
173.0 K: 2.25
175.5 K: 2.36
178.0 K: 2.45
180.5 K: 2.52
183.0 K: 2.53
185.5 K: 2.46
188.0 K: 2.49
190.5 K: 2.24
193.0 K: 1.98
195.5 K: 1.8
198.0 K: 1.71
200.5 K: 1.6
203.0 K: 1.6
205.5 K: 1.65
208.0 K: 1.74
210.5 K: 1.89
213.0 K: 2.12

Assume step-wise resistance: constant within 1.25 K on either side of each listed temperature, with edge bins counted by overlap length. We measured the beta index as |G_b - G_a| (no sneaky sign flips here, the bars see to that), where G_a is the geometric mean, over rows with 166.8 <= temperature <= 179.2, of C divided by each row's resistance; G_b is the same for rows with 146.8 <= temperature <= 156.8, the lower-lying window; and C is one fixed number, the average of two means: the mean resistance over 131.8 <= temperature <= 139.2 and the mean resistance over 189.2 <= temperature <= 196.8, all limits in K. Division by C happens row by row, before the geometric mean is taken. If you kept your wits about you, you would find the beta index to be 0.36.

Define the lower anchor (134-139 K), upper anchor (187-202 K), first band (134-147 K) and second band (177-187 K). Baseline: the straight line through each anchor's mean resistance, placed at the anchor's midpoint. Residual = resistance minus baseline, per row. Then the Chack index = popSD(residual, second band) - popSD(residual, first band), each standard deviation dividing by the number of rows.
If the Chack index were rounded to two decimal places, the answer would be -0.04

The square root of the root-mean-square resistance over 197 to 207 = 1.28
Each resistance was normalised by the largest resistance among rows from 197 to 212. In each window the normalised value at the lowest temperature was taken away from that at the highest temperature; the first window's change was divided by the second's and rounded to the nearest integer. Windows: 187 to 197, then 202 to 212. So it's -2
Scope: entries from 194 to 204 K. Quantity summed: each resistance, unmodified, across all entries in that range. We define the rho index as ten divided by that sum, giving 1.5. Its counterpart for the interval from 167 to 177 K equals 1.1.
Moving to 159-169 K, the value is 1.1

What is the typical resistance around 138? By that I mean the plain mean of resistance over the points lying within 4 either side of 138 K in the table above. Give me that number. 3.4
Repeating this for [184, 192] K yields 2.4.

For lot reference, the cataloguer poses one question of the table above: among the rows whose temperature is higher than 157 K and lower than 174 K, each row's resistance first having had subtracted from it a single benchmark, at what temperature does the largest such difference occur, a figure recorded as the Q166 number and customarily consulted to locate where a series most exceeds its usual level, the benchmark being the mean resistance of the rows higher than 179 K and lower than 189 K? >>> 158.0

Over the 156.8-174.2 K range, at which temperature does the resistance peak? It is 158.0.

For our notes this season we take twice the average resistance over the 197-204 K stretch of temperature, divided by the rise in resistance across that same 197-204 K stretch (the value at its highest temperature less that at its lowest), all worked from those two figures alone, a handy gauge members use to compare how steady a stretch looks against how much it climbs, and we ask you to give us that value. -30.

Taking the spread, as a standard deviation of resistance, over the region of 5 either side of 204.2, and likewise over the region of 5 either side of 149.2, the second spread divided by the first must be 2.2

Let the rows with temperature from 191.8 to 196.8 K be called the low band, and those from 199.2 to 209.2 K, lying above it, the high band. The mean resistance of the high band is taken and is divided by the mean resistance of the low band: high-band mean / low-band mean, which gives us 0.87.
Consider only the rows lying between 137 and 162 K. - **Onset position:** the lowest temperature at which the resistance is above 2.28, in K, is 138.0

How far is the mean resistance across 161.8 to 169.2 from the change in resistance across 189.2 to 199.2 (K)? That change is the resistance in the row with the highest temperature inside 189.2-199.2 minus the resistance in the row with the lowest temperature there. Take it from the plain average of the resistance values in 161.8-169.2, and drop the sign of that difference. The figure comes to 2.70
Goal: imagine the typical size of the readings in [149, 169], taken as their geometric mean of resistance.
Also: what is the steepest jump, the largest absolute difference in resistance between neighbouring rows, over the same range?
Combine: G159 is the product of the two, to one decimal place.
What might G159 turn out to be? 1.0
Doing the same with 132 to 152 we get 0.7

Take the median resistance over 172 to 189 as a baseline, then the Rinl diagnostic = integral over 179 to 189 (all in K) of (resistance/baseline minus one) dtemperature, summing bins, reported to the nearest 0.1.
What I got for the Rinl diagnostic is 0.2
